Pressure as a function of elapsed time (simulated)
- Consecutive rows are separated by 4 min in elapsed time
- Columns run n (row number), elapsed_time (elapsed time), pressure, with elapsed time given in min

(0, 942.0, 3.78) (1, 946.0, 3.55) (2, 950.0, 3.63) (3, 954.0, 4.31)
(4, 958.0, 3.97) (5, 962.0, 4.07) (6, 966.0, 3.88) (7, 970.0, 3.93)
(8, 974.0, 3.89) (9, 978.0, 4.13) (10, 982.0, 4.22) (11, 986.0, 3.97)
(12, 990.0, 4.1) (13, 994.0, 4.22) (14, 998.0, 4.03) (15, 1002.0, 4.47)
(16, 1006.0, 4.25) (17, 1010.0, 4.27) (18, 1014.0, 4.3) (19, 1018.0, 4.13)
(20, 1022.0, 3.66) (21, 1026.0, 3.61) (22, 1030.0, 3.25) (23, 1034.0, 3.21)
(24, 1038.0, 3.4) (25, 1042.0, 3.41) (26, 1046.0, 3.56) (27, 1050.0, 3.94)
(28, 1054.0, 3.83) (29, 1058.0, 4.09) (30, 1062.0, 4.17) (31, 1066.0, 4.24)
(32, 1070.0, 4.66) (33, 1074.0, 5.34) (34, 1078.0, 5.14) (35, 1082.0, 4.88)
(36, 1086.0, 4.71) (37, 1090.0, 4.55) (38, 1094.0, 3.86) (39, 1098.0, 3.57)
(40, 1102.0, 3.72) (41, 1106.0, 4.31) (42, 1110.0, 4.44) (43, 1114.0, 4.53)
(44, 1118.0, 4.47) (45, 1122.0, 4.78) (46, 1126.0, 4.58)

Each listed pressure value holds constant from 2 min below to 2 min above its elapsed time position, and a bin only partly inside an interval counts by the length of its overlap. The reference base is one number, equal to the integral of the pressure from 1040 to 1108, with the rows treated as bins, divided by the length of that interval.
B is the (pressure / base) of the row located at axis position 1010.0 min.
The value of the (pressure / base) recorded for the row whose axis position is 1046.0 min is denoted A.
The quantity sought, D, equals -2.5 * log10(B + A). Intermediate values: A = 0.84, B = 1.01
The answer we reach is -0.67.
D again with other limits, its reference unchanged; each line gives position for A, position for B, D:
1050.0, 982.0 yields -0.71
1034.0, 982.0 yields -0.61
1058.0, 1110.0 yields -0.76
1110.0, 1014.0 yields -0.79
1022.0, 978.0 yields -0.66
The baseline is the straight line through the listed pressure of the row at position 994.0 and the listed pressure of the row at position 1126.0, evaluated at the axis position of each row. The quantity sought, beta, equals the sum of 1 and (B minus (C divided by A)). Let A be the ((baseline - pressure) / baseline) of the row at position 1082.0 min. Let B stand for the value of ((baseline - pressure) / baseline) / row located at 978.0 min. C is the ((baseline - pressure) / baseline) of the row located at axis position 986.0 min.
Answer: 2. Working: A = -0.09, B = 0.01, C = 0.05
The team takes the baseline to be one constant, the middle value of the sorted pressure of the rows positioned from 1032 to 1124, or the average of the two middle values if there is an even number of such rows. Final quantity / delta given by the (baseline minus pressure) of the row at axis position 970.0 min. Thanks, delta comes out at 0.31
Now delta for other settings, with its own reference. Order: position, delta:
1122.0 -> -0.54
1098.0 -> 0.67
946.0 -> 0.69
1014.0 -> -0.06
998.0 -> 0.21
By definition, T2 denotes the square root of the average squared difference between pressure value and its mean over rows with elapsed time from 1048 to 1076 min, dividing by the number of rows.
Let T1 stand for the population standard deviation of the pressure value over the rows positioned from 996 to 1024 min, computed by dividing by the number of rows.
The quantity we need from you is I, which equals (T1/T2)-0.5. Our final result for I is 0.0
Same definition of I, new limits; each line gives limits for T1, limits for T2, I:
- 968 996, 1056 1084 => -0.2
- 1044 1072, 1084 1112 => 0.3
